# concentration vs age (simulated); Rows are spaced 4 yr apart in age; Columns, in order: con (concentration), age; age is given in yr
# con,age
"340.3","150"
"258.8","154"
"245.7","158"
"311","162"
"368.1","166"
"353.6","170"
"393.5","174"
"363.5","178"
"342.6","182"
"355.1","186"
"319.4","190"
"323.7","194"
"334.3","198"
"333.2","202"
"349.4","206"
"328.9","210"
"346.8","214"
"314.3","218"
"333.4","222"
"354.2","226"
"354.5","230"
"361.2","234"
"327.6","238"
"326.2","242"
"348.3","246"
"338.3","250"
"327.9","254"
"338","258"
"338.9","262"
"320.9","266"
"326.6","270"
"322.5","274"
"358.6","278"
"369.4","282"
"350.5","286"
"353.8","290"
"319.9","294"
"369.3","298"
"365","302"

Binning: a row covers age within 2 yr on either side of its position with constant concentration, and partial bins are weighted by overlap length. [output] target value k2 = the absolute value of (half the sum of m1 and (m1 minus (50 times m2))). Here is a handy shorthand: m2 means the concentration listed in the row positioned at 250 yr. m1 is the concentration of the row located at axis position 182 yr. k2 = 8115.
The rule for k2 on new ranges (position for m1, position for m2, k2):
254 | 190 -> 7657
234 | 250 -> 8096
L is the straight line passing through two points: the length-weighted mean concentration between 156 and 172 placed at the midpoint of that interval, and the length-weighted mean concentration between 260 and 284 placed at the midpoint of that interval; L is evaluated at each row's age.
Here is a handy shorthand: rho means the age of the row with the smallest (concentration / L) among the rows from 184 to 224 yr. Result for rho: 218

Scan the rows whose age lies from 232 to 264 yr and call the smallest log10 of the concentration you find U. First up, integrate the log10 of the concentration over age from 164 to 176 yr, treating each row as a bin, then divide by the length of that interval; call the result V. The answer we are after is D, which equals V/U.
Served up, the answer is 1.02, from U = 2.51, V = 2.57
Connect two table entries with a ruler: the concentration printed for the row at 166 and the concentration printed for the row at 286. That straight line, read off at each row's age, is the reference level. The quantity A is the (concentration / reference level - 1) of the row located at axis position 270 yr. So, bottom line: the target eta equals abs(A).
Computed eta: 0.074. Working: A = -0.07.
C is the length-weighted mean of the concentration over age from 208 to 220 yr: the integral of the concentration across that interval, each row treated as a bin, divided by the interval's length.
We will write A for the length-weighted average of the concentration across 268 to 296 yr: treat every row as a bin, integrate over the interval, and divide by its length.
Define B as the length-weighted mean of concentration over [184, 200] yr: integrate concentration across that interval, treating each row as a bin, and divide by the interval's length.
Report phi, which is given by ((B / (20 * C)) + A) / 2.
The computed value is 172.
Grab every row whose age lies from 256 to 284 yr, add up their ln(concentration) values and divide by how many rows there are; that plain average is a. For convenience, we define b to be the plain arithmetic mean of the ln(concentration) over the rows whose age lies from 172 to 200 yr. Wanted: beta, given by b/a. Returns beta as 1.00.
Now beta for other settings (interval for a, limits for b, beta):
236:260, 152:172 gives 0.98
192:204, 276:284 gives 1.02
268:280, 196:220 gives 1.00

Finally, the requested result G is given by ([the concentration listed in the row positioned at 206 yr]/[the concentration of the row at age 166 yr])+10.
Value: 10.9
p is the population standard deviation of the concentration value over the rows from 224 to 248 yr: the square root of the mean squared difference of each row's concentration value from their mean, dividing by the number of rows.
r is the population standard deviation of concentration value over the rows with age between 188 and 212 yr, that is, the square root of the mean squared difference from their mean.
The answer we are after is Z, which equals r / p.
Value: 0.7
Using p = 14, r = 10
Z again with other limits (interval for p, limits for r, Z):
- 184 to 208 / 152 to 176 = 4.3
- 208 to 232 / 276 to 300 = 1.1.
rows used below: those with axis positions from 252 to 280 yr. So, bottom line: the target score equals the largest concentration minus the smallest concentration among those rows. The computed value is 38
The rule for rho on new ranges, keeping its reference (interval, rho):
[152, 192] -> 158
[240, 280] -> 266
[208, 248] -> 218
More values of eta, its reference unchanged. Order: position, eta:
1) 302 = 0.048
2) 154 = 0.300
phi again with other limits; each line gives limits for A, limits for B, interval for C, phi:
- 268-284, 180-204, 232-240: 172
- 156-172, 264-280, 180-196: 160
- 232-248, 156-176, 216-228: 170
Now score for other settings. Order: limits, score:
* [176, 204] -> 44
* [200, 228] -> 40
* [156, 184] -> 148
